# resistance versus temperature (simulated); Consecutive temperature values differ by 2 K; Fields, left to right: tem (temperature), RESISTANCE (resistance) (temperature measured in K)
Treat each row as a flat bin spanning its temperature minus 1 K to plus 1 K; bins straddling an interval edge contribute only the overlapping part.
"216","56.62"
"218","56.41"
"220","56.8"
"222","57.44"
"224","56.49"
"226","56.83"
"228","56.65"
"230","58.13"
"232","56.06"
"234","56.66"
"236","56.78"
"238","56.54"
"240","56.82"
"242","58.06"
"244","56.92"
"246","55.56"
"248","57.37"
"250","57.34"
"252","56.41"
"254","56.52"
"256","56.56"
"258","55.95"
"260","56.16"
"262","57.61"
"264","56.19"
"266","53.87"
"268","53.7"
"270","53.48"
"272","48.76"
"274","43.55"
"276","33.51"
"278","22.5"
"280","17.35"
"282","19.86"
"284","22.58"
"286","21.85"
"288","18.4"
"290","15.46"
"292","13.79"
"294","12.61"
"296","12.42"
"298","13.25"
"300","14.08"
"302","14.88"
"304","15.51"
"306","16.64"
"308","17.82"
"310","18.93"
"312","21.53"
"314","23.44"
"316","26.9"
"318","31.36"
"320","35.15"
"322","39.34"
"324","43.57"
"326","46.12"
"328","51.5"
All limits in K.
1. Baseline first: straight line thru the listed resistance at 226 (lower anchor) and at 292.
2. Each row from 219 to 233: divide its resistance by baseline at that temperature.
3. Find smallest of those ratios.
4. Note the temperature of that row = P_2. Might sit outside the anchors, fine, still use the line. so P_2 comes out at 220 K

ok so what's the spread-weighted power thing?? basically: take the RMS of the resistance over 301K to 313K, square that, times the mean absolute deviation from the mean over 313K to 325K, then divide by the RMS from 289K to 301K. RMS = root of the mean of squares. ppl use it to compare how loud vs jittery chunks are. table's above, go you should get 139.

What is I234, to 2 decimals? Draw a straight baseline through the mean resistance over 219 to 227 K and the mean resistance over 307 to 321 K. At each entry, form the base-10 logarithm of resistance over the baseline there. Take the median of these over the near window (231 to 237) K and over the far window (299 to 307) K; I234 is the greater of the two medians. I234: 0.03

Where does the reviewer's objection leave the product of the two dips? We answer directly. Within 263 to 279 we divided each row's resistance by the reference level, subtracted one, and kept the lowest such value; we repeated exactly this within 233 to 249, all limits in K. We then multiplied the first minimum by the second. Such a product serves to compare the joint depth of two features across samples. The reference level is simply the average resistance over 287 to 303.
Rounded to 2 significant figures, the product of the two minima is 1.6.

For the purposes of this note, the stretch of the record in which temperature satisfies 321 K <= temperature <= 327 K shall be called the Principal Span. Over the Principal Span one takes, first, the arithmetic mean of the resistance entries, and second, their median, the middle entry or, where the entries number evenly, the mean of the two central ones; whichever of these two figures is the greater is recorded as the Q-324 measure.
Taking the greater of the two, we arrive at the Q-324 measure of 43.6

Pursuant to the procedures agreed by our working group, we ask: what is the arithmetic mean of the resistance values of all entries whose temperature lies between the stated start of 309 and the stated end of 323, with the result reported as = 28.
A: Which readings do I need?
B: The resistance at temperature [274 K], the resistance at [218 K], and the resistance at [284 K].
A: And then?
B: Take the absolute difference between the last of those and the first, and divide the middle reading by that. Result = 2.7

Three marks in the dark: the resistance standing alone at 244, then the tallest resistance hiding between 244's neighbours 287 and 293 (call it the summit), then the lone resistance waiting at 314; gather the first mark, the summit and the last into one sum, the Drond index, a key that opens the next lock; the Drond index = 99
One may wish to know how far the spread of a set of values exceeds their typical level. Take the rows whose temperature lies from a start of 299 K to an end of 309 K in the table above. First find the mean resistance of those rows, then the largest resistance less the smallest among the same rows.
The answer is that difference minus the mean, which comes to -12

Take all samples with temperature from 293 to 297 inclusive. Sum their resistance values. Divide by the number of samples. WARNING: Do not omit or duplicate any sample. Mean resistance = 13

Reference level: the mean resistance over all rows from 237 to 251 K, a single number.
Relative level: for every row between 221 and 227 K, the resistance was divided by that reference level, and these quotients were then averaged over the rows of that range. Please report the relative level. 1.00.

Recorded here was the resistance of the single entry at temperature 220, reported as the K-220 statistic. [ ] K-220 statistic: 56.8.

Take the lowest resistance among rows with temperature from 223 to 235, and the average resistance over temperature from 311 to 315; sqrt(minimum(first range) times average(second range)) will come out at 36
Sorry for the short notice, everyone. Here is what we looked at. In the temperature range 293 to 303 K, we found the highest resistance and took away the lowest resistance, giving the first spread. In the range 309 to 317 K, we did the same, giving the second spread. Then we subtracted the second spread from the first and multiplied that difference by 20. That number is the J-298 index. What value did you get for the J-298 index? -110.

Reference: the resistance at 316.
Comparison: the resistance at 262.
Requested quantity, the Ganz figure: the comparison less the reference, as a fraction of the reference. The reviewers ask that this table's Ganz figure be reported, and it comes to 1.1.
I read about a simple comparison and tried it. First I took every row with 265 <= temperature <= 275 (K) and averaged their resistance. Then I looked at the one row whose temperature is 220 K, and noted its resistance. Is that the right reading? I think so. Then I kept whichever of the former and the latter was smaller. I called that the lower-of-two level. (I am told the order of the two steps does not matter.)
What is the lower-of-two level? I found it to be 50.7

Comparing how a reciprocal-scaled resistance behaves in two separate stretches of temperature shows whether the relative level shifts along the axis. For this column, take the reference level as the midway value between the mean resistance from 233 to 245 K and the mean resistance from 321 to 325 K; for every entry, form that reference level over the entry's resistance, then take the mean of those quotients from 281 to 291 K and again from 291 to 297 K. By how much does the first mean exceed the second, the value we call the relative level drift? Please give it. -1.26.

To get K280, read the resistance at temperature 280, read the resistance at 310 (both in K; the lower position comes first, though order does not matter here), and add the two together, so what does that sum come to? 36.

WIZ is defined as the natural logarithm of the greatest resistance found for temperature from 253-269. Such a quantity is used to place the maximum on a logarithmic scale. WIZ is 4.1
